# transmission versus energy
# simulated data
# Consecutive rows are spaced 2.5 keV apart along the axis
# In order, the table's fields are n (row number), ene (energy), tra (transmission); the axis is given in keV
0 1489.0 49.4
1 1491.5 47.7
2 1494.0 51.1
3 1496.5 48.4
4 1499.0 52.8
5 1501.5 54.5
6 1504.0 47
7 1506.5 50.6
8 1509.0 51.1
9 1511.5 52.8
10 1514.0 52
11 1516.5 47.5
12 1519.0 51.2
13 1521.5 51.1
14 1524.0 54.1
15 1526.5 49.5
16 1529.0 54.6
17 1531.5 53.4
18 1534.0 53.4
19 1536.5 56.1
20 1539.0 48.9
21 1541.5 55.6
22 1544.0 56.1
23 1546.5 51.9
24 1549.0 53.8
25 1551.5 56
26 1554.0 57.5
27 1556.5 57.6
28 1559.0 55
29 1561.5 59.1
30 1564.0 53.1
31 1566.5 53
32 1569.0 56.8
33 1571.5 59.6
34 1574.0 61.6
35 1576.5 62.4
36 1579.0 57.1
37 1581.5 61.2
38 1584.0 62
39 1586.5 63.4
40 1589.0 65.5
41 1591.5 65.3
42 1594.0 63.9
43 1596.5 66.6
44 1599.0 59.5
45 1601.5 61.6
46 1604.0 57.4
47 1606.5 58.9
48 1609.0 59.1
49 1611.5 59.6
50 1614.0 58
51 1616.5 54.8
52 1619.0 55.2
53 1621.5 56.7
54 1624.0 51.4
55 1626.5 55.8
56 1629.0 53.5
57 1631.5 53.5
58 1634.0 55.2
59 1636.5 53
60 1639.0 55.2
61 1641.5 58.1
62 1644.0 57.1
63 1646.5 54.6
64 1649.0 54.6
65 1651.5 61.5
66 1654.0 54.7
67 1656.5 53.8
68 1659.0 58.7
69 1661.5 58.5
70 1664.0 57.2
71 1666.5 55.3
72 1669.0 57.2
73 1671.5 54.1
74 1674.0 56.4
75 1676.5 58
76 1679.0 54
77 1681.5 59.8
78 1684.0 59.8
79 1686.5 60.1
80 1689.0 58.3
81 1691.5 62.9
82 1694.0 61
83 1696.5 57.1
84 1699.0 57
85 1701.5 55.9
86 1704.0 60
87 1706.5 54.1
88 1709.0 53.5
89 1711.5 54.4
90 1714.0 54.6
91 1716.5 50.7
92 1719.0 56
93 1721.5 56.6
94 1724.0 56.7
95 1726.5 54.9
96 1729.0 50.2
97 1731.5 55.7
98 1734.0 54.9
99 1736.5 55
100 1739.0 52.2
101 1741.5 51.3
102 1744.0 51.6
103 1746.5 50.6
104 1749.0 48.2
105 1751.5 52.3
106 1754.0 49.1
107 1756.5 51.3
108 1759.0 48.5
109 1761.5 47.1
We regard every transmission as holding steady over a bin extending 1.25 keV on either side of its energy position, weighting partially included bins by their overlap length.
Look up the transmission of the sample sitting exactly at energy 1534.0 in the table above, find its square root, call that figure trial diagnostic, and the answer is 7.31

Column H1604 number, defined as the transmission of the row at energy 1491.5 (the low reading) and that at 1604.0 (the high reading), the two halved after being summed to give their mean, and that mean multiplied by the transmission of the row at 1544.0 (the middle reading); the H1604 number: 2948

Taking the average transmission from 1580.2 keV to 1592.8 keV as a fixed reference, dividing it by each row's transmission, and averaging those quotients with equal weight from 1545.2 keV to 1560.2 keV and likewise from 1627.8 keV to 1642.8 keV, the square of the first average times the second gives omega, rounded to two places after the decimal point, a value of 1.53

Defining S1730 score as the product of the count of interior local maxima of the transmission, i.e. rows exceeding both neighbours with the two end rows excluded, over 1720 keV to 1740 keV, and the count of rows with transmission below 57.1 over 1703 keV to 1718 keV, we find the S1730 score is 15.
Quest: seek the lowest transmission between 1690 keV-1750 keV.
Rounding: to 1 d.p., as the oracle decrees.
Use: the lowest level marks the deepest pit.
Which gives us 48.2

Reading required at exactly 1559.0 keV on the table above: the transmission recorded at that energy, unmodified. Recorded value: 55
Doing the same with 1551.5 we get 56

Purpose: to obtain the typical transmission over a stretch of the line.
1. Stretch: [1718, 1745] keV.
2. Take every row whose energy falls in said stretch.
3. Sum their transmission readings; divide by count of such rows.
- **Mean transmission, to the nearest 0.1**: 54.1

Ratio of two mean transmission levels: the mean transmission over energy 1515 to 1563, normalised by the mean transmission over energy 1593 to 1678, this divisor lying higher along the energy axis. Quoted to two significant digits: 0.94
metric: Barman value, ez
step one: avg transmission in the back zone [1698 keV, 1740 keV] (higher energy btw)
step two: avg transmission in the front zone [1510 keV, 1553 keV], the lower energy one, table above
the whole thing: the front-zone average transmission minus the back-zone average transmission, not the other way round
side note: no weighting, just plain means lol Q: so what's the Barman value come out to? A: -2.0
